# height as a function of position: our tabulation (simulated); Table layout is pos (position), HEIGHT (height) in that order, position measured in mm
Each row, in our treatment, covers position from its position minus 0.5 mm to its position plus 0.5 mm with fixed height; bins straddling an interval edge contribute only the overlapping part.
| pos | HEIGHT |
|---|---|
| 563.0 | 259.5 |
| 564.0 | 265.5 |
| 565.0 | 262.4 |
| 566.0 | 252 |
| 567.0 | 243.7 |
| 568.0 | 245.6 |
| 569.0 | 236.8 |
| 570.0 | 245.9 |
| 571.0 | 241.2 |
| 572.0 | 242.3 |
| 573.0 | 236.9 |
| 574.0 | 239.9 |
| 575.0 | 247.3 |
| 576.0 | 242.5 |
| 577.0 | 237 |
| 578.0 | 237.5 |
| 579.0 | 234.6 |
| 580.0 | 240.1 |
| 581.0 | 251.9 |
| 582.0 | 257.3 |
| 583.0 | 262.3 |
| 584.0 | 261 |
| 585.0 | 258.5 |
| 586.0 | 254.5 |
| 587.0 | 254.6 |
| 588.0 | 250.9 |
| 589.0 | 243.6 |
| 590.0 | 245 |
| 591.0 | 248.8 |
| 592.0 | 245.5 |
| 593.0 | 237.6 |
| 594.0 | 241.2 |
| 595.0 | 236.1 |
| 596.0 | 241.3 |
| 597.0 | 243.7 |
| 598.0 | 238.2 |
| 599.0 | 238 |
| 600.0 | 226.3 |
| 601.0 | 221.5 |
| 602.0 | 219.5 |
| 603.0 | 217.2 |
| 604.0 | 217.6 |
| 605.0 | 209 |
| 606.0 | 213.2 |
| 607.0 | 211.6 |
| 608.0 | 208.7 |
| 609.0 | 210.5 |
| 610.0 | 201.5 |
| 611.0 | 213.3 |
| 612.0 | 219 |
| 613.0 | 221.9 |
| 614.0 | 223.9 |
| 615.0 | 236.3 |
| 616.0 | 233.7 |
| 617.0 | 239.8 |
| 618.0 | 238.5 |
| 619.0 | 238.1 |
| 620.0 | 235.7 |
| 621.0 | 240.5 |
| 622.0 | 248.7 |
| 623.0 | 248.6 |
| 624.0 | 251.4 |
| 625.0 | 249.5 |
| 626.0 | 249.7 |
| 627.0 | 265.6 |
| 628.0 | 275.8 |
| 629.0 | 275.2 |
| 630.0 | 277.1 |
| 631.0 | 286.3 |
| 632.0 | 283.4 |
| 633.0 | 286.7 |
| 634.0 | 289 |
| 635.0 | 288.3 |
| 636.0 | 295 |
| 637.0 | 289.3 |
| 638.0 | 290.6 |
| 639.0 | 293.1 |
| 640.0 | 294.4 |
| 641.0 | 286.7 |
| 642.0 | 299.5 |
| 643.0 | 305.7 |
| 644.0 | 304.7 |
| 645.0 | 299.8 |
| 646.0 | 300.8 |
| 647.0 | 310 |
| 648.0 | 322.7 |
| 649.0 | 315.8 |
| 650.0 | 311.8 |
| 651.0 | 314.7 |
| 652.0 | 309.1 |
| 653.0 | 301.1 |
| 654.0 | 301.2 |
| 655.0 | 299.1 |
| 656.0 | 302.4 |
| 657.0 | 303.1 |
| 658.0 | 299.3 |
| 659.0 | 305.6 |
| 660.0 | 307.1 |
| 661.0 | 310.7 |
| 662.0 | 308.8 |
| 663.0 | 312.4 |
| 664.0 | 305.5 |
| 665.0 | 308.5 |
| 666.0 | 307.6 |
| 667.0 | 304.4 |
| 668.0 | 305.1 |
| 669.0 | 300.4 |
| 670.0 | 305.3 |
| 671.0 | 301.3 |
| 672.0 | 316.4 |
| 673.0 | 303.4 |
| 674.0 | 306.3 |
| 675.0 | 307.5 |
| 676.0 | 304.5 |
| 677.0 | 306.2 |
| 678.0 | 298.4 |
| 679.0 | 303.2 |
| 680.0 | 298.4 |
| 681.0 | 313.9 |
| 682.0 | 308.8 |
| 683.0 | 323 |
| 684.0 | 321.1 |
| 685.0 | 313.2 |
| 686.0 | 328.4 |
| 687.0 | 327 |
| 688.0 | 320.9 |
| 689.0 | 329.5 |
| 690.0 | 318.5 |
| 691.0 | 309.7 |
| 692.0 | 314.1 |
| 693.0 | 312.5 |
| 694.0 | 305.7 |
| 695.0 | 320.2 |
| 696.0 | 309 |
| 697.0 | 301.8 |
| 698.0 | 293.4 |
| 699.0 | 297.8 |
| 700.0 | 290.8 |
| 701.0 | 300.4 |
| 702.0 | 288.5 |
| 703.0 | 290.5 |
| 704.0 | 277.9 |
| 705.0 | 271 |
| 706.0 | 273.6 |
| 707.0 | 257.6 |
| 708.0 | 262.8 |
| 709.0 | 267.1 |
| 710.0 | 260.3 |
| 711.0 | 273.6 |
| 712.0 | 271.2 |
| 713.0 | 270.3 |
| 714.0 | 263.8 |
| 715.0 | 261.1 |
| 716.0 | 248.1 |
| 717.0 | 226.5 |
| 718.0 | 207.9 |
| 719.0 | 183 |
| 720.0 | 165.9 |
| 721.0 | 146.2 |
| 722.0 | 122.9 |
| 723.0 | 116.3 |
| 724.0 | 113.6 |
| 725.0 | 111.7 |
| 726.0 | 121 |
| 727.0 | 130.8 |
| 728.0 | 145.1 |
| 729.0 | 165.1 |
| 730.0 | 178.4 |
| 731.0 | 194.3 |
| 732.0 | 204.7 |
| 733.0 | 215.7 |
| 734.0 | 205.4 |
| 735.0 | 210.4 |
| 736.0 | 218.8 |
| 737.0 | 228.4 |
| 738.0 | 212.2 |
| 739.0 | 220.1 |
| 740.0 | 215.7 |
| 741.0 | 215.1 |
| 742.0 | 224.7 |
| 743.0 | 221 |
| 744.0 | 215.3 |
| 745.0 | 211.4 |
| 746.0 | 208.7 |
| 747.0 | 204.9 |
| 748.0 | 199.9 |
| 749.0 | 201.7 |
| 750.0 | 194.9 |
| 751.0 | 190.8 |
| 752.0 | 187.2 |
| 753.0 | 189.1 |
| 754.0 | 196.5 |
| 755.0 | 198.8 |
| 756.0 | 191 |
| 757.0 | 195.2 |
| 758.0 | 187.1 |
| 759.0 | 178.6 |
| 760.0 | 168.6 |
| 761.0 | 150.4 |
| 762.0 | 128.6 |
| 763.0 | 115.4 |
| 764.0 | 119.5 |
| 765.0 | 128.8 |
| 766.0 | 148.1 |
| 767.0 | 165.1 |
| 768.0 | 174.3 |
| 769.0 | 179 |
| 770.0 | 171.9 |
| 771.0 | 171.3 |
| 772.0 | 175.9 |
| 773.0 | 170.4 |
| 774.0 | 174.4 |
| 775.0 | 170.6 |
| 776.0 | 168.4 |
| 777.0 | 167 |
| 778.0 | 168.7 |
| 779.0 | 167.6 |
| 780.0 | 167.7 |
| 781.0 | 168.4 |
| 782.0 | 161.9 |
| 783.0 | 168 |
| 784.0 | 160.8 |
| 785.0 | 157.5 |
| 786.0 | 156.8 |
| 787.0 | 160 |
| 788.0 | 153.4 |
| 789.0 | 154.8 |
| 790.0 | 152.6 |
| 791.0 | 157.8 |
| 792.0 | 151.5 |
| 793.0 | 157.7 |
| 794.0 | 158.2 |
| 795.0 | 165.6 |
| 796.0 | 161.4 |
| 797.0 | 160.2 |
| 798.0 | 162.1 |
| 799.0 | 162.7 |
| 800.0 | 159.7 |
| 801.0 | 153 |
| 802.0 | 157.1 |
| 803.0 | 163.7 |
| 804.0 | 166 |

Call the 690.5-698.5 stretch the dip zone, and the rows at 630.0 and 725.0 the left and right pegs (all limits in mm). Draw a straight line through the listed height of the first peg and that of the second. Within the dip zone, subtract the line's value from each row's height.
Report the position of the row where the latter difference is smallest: 698.0 mm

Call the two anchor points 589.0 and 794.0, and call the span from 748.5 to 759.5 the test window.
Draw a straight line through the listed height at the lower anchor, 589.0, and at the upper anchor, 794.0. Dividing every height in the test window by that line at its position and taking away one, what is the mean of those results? 0.10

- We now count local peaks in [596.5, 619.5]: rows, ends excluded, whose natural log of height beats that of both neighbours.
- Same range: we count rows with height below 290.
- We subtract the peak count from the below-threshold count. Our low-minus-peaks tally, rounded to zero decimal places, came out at 18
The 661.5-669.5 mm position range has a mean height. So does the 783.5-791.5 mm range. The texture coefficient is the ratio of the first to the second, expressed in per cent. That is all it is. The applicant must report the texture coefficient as 196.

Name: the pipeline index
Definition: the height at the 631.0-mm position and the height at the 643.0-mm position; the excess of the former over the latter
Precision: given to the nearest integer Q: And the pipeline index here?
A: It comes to -19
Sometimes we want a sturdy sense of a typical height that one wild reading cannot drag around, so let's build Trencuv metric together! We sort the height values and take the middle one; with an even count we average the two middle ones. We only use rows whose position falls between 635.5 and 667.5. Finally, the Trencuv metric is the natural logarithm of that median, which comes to 5.72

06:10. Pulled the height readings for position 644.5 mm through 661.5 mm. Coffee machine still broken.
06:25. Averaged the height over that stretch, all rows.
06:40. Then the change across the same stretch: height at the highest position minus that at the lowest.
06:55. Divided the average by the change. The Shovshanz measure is 28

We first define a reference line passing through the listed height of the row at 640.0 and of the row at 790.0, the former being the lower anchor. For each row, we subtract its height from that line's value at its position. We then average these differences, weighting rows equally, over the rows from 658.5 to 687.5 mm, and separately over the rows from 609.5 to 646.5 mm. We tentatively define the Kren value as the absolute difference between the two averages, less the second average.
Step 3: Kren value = 46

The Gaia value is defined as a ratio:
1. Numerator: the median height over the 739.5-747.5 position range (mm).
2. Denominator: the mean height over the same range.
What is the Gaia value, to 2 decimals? 1.00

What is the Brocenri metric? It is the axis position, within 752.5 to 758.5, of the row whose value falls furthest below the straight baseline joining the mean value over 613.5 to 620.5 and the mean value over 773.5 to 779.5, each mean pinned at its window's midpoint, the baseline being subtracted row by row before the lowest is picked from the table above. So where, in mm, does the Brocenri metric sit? 753.0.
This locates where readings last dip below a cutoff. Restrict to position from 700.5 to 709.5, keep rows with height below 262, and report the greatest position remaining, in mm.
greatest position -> 707.0 mm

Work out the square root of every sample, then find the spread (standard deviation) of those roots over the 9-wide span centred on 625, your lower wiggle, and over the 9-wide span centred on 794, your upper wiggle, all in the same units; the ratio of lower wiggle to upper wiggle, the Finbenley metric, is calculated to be 2.2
